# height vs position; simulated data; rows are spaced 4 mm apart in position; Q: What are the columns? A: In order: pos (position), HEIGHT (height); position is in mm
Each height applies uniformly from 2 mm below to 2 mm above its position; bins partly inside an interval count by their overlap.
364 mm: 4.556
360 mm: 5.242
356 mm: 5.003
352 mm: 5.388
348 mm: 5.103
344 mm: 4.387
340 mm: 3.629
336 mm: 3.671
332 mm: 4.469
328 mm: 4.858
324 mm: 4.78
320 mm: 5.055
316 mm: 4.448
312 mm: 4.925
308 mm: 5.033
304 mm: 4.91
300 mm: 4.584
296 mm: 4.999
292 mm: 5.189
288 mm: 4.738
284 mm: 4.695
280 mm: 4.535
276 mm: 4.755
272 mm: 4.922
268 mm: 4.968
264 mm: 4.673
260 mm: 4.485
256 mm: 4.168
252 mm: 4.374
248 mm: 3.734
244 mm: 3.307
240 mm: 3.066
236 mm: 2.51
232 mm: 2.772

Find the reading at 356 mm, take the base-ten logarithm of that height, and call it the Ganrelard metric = 0.699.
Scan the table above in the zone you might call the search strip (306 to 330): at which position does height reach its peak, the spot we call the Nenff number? 320 mm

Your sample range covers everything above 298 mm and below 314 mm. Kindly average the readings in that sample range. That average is 4.86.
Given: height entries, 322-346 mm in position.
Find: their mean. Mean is 4.30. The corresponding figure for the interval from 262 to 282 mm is 4.77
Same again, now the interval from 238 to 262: 3.86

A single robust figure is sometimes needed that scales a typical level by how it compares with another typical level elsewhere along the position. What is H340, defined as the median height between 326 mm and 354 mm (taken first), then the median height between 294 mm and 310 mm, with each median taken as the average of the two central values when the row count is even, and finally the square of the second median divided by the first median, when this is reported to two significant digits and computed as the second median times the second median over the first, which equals 5.5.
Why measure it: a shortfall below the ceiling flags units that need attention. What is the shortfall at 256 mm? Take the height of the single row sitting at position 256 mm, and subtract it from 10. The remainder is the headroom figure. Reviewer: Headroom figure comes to 5.8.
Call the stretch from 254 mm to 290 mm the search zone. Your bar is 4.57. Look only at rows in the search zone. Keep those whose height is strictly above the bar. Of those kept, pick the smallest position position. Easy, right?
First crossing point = 264 mm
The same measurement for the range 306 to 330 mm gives 308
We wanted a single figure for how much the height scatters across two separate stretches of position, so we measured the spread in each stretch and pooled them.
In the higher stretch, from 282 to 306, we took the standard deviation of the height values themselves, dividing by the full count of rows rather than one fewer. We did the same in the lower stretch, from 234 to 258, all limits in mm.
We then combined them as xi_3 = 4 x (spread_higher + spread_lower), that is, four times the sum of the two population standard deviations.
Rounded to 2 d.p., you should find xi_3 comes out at 3.38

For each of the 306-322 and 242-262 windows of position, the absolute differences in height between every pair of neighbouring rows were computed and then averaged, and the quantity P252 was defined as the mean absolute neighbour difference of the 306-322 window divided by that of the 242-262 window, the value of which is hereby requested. 1.00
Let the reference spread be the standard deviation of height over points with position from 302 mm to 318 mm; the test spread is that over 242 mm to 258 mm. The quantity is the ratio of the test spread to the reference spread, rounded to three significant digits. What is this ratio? 1.83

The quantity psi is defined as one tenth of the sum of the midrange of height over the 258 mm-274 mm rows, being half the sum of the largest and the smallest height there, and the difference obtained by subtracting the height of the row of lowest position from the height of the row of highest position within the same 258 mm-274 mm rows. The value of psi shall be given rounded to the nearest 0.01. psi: 0.52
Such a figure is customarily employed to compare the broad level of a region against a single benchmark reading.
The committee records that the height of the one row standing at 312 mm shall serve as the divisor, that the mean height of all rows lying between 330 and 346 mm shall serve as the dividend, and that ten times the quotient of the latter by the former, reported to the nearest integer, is 8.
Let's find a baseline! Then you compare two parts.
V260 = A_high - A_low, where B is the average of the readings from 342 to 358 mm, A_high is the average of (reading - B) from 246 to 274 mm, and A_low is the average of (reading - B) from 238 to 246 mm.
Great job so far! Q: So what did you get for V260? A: 1.29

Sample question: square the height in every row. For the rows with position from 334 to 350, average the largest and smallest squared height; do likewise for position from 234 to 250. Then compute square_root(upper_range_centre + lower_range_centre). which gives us 5.5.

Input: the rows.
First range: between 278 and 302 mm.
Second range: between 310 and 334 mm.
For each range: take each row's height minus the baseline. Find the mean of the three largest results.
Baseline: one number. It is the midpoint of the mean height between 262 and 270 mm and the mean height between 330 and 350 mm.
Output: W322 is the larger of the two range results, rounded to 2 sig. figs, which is 0.44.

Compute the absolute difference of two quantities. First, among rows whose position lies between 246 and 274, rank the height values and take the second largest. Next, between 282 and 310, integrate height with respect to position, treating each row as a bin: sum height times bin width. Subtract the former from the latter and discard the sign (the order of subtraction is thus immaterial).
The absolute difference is 132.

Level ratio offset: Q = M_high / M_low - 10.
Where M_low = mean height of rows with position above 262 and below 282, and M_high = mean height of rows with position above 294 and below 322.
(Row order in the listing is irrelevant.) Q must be -8.98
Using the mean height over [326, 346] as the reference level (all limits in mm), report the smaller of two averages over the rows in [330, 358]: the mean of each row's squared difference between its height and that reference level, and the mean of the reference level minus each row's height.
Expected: -0.32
